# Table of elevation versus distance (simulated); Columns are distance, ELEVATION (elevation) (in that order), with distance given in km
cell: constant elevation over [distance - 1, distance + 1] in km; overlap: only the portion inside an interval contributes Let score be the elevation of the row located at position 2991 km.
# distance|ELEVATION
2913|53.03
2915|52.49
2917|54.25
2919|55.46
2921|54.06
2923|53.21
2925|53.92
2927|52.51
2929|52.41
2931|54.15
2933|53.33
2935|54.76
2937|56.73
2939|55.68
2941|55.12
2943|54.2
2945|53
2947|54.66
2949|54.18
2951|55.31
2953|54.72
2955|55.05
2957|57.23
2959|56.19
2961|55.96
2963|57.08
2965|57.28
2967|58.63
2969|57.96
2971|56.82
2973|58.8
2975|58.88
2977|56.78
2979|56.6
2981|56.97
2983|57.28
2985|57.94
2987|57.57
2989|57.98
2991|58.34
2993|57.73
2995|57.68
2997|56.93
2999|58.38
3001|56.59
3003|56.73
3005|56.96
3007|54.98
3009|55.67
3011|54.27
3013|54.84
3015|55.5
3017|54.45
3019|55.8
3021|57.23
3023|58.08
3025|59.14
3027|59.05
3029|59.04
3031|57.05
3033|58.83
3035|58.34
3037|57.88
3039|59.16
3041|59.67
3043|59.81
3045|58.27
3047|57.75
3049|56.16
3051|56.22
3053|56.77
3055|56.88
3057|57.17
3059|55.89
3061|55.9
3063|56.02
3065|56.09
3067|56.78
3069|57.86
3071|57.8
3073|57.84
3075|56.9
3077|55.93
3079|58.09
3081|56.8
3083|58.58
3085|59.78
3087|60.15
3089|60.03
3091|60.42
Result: 58.34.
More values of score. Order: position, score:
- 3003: 56.73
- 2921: 54.06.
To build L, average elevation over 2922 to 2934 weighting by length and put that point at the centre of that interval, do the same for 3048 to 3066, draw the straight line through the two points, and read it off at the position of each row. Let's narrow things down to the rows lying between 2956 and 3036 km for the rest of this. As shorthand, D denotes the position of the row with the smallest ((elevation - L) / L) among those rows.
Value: 3011 km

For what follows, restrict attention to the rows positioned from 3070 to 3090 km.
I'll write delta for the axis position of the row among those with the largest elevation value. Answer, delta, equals 3087 km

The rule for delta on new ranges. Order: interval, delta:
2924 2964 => 2957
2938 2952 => 2939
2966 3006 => 2975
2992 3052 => 3043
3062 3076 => 3069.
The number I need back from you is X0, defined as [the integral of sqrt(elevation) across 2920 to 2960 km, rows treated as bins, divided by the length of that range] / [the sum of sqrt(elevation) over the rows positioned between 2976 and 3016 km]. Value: 0.0490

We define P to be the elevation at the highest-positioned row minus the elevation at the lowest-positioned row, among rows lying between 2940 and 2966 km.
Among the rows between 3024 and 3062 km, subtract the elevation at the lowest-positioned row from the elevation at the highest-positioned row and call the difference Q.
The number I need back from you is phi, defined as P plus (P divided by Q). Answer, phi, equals 1.5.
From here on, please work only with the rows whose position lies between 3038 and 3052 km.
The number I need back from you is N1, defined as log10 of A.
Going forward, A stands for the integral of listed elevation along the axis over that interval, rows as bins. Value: 2.91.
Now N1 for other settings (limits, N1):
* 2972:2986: 2.91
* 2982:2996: 2.91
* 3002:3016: 2.89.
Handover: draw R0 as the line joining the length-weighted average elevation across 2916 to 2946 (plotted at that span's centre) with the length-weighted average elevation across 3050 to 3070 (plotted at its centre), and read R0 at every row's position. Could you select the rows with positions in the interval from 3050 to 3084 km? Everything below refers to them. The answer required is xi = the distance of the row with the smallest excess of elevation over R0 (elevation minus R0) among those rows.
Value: 3077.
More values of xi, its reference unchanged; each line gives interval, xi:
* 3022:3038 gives 3031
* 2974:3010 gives 3007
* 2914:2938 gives 2929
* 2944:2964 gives 2945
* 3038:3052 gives 3049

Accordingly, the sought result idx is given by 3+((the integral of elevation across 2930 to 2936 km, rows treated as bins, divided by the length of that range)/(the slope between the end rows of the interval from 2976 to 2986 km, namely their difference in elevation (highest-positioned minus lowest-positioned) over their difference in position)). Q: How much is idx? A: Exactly 376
